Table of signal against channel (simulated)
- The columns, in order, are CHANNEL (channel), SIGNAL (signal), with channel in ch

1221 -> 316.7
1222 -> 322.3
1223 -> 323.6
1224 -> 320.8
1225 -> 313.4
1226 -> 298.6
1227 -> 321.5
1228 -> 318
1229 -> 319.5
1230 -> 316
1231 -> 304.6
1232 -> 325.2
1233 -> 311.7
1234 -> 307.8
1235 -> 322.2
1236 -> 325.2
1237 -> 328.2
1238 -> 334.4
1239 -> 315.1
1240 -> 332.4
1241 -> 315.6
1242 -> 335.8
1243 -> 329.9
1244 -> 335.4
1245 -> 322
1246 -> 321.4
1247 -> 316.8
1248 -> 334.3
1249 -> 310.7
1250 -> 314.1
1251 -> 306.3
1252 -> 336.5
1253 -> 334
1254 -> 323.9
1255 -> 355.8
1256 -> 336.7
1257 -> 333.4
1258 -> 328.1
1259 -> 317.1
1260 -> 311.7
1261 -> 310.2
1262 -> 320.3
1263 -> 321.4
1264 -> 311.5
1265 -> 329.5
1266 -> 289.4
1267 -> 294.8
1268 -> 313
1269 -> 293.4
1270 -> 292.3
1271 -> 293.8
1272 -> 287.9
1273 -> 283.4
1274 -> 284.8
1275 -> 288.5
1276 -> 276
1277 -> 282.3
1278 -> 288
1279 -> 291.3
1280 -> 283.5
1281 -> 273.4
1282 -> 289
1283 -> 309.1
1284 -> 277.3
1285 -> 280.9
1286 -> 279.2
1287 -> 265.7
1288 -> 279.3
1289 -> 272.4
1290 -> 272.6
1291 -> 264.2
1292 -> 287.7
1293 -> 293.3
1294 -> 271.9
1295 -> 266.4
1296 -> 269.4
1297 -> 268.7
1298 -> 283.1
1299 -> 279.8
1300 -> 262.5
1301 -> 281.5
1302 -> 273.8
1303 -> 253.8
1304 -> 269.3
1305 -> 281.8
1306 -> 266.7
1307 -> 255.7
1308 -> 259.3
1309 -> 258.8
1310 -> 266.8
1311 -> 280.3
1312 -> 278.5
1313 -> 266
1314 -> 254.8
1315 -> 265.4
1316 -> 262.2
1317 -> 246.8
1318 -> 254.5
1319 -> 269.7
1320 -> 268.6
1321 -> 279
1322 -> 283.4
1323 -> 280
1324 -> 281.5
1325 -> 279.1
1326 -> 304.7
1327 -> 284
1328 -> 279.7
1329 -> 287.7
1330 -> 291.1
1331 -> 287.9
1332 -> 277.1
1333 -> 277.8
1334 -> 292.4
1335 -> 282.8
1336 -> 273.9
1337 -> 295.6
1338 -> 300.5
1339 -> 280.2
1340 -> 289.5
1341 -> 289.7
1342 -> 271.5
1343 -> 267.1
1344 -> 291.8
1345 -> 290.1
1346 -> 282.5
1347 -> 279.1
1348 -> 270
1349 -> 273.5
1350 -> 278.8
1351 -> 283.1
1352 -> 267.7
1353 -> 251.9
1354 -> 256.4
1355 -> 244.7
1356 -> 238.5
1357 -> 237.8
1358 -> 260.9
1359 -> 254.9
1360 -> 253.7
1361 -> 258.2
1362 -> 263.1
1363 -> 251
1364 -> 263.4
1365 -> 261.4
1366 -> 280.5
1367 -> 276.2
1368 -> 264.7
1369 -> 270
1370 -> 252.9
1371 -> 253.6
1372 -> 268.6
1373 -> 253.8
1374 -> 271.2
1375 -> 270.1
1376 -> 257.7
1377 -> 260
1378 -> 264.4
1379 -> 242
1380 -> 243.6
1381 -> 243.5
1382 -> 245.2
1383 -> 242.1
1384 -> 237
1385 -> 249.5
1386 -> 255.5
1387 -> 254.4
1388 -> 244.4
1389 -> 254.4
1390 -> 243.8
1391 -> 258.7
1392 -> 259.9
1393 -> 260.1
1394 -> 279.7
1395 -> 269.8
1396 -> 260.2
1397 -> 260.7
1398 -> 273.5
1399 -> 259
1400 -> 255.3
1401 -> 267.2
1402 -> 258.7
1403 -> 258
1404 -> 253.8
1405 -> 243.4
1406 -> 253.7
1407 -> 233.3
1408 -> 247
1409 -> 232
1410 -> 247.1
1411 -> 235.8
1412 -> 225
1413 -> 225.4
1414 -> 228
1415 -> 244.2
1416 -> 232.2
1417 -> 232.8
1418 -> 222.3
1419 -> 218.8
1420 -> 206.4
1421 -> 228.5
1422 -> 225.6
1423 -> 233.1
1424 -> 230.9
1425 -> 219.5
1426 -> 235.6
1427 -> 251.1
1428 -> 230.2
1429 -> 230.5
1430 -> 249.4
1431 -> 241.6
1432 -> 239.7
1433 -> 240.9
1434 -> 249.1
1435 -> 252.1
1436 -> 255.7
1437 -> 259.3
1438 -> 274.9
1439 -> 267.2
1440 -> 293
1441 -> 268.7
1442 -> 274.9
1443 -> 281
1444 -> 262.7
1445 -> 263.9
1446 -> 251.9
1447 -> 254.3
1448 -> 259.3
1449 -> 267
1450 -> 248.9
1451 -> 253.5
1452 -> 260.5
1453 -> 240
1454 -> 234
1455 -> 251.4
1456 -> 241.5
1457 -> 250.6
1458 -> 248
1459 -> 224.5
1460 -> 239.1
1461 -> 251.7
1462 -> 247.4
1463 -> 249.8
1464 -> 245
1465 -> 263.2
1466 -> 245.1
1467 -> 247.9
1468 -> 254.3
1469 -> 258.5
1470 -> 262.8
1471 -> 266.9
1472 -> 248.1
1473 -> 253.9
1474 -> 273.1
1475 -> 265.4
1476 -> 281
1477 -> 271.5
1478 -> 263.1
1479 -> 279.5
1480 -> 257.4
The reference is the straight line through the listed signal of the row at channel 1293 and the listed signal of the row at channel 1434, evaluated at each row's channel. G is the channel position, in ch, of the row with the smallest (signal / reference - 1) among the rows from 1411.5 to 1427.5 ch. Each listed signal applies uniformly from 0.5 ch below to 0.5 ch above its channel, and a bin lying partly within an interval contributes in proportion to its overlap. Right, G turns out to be 1420 ch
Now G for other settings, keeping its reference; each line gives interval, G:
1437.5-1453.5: 1453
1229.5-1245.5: 1231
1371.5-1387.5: 1384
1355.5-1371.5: 1357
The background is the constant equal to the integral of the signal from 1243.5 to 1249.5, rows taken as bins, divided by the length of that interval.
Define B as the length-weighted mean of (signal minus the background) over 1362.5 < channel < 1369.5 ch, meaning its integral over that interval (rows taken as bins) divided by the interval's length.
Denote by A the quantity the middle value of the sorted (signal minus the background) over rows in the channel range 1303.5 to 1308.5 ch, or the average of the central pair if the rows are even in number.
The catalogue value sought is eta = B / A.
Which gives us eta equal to 1.0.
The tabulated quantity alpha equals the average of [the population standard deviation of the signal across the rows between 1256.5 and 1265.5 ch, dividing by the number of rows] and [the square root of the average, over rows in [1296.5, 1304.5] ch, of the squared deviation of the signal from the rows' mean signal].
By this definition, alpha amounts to 8.7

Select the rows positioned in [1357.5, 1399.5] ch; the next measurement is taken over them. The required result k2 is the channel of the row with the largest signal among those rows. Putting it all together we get 1366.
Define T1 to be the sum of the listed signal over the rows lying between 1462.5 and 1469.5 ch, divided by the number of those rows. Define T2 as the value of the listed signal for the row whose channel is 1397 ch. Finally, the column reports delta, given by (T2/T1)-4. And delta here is -2.97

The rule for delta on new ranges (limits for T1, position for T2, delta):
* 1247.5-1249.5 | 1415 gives -3.24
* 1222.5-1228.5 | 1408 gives -3.22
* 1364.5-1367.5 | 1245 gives -2.82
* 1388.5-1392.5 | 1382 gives -3.04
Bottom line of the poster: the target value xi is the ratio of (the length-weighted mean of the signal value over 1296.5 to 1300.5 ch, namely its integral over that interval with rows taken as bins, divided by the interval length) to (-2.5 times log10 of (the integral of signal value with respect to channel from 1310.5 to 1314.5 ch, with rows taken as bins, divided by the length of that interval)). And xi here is -45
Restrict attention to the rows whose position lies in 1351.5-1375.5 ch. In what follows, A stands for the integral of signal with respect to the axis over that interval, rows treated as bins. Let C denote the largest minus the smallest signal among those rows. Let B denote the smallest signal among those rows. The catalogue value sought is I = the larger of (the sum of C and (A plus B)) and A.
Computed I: 6506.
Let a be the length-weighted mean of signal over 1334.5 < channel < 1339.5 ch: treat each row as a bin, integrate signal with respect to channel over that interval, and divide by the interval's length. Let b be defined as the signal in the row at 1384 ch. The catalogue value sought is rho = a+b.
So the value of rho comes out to 524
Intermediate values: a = 287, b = 237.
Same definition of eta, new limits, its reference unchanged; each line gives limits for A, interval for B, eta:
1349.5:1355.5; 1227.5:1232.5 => 0.1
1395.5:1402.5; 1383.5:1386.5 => 1.2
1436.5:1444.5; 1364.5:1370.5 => 1.1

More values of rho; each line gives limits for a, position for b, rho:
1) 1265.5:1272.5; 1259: 612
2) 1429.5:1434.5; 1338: 545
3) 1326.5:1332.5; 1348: 555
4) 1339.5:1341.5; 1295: 556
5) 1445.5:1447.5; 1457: 504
